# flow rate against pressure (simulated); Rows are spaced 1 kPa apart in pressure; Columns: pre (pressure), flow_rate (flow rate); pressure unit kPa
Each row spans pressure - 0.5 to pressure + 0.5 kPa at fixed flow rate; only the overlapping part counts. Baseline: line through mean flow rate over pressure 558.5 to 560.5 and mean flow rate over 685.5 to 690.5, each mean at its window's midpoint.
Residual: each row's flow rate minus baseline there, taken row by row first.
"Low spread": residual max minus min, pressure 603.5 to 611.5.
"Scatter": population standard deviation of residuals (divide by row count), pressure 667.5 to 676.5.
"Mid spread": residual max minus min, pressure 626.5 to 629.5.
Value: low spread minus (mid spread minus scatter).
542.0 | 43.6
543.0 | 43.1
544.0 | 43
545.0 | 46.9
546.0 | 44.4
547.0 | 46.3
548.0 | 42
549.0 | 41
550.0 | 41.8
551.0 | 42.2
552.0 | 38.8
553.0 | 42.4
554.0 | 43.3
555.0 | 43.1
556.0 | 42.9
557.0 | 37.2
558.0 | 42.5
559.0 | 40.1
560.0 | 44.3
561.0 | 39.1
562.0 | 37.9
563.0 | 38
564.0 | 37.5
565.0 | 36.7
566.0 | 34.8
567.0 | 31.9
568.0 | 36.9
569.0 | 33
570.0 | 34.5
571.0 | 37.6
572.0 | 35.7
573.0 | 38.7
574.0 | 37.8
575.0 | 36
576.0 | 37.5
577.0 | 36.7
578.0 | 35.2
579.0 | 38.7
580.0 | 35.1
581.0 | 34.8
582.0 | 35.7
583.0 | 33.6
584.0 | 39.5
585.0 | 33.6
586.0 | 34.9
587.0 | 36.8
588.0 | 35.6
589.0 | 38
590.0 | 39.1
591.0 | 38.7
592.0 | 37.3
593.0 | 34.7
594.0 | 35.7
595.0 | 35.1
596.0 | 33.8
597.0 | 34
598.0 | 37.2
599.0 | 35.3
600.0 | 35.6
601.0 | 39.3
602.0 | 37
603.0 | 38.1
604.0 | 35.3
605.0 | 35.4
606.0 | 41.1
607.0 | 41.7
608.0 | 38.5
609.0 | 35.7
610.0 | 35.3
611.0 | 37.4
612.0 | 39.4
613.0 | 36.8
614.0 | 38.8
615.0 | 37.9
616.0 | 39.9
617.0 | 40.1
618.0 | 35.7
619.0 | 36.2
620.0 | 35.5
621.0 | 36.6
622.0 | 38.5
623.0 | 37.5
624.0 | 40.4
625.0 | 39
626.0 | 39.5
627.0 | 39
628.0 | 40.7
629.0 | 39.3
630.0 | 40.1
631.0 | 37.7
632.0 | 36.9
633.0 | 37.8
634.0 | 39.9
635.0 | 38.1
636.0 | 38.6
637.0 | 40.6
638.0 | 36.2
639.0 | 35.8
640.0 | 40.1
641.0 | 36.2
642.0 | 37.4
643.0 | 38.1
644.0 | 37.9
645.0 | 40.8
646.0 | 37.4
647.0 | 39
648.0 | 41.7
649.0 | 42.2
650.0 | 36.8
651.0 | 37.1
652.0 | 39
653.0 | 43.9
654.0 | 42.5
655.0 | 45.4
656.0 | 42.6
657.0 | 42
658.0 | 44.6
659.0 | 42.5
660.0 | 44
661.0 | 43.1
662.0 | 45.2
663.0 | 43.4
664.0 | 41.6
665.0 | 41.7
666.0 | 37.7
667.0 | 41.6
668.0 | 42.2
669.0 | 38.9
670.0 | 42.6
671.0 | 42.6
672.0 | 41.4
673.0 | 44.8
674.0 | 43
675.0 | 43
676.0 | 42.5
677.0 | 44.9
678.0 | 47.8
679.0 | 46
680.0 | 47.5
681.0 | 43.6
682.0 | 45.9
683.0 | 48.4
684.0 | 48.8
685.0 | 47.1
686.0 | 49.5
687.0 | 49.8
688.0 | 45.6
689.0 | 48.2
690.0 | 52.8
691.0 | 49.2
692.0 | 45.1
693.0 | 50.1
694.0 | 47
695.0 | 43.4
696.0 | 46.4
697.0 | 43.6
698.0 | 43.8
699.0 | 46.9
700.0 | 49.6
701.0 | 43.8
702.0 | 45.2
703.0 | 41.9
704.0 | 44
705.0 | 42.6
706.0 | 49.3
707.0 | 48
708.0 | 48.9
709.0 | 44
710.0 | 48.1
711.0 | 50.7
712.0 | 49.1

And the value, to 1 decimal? 6.3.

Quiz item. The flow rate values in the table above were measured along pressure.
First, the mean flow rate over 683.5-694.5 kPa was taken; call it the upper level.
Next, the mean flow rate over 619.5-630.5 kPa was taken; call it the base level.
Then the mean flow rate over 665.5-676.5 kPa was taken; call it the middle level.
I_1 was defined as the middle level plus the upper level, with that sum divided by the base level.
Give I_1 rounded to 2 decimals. 2.33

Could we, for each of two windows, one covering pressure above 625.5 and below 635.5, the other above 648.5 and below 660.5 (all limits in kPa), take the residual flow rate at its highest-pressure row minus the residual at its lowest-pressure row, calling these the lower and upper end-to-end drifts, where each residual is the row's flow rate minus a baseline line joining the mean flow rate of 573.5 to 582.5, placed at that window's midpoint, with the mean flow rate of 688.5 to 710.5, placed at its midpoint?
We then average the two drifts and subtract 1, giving -2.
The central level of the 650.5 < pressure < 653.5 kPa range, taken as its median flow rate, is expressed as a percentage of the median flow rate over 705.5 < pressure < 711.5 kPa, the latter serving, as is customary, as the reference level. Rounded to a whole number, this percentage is 80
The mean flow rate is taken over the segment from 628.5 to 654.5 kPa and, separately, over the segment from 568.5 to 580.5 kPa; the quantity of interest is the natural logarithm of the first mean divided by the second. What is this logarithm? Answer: 0.067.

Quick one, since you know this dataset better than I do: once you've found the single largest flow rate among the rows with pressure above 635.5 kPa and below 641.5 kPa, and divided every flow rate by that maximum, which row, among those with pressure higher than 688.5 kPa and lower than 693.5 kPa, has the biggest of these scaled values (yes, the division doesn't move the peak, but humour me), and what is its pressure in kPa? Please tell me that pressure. 690.0 kPa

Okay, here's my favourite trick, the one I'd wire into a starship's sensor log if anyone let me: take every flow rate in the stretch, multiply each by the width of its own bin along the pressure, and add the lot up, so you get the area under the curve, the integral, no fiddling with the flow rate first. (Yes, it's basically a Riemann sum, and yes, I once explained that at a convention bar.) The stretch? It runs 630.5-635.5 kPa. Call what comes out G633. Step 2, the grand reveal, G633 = 190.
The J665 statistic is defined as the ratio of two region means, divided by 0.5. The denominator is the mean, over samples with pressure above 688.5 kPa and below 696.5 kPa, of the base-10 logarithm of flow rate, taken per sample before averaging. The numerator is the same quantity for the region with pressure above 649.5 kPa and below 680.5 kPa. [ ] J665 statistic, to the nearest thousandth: 1.941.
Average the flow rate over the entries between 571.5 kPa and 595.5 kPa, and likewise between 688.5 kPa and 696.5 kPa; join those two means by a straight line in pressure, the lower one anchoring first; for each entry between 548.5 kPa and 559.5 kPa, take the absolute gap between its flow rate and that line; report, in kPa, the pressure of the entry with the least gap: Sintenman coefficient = 557.0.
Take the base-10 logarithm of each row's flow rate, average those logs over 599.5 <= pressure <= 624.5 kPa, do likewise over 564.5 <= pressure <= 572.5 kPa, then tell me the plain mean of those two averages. 1.56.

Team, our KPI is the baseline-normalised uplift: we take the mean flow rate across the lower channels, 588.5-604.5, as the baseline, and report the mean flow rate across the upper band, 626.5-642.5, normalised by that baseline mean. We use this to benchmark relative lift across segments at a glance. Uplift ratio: 1.05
